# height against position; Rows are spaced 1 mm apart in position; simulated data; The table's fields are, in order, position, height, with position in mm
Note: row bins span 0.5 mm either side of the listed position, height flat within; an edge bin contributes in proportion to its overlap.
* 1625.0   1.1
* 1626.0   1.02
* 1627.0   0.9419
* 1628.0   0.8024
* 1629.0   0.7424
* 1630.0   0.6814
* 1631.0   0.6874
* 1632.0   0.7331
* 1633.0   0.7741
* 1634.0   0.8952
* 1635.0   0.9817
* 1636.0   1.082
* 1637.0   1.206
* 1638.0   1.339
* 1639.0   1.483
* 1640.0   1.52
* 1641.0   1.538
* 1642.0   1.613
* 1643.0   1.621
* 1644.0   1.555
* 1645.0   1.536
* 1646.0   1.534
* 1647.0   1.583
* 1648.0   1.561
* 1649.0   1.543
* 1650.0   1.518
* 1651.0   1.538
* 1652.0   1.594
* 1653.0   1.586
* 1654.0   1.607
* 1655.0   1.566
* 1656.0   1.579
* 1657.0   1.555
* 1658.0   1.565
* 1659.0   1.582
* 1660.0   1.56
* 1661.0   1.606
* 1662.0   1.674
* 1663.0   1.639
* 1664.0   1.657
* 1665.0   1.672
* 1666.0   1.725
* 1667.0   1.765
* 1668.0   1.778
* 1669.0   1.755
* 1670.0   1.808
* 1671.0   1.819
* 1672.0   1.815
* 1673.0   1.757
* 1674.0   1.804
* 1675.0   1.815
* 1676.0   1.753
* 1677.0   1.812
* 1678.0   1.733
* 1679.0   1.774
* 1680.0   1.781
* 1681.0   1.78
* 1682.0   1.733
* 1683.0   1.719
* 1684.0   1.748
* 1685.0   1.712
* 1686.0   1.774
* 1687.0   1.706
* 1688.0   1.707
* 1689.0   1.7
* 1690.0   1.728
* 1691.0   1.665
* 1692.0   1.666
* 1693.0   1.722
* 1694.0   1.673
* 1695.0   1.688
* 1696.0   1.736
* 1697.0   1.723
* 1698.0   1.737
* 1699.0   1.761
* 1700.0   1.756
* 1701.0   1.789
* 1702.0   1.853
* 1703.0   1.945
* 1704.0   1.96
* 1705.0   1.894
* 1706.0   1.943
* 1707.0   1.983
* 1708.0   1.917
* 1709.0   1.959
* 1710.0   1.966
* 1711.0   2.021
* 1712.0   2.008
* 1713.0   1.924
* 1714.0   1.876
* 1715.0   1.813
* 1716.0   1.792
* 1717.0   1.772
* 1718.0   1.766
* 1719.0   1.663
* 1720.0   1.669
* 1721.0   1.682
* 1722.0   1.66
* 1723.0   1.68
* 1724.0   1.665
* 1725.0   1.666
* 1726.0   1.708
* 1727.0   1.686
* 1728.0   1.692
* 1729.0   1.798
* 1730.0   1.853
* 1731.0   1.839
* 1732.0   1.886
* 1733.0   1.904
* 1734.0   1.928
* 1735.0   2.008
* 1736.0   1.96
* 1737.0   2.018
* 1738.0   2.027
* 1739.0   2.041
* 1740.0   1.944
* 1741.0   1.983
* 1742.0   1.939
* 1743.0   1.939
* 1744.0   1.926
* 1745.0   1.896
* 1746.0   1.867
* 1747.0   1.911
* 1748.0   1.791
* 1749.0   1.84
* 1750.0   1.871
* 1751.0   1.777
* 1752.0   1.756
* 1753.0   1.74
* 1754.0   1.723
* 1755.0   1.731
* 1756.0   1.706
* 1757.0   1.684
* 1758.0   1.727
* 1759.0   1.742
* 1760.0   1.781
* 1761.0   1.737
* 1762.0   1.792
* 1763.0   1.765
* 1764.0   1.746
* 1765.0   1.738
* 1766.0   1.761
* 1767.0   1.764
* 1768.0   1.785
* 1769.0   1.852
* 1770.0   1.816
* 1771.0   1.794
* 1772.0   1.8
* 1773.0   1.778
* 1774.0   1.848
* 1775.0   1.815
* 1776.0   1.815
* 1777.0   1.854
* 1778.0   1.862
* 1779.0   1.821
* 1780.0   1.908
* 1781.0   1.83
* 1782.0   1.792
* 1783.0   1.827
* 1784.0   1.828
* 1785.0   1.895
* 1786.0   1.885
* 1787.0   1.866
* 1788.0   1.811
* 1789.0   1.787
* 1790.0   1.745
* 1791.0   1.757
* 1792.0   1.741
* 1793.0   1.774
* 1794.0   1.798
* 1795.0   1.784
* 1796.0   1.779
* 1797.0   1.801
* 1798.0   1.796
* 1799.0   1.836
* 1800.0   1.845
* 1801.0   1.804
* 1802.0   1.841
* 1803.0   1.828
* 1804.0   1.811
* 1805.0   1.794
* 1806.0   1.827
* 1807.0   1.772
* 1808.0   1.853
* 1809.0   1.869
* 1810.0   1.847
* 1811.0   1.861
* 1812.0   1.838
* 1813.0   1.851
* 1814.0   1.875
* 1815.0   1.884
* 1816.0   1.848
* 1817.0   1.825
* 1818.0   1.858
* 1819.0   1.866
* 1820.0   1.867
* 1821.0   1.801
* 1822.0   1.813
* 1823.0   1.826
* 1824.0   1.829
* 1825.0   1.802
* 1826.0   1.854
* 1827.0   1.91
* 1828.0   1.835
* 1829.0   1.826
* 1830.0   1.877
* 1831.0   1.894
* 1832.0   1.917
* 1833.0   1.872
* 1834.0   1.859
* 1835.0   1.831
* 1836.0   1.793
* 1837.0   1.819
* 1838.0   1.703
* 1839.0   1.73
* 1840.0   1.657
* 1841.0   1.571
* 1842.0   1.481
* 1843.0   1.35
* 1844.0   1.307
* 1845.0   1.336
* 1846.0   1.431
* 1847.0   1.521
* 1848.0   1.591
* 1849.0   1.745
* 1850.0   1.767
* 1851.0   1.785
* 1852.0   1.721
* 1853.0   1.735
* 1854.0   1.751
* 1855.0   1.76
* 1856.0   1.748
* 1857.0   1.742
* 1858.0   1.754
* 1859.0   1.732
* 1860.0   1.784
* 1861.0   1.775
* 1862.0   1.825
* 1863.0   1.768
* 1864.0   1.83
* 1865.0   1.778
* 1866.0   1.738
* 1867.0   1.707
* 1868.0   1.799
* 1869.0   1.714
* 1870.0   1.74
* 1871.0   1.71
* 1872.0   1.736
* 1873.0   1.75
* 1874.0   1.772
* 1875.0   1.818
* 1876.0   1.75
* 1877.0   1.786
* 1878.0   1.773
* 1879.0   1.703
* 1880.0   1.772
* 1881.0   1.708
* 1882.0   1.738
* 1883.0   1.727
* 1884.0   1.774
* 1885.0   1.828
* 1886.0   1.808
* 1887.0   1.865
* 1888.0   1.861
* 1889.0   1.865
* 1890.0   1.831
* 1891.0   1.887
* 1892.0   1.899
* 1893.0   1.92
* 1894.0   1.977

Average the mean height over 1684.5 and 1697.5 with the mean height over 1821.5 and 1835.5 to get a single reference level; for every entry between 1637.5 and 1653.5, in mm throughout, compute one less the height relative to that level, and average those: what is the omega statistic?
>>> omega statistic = 0.134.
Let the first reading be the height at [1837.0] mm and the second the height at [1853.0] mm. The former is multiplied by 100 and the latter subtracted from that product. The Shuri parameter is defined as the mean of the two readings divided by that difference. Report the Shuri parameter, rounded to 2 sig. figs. 0.0099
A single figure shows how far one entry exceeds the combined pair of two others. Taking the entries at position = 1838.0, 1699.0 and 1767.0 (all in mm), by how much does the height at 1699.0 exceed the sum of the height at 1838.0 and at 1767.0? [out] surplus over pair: -1.71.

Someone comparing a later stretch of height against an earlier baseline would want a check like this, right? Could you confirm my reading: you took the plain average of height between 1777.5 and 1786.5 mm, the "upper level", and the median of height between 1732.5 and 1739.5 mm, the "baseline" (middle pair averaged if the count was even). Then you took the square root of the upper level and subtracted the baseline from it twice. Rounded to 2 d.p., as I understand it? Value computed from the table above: -2.66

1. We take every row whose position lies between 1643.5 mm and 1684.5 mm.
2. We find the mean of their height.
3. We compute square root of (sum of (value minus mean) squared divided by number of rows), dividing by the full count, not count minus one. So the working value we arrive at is 0.10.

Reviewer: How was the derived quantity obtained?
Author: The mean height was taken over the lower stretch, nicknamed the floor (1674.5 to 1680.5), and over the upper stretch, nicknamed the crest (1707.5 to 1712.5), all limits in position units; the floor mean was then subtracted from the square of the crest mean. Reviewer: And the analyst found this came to 2.1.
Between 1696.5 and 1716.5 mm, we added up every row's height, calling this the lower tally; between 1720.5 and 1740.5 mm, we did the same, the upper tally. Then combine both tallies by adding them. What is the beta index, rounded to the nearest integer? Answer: 74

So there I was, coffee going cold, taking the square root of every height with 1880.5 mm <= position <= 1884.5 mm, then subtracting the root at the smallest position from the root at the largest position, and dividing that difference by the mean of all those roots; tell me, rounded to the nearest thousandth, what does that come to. 0.019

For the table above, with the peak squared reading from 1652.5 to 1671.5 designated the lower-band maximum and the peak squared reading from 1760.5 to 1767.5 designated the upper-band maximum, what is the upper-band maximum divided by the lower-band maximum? 0.97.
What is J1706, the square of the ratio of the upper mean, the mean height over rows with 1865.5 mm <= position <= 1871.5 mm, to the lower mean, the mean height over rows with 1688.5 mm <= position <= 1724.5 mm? 0.93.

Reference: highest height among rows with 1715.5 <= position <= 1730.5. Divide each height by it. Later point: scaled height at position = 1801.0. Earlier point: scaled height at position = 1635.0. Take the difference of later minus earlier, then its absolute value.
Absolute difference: 0.44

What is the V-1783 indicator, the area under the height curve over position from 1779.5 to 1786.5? 13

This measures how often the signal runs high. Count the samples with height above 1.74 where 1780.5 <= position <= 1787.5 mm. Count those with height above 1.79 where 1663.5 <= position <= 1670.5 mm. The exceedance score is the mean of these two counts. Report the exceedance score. 4.0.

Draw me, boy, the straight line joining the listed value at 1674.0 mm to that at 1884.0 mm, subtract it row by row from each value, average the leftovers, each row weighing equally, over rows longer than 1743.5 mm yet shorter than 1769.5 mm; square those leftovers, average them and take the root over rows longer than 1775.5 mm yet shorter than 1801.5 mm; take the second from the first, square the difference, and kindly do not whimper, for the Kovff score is 0.003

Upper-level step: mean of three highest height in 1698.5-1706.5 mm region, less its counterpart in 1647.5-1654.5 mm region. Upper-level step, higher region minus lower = 0.35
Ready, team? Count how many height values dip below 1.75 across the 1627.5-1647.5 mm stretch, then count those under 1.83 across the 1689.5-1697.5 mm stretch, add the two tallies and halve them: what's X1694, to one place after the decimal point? 14.0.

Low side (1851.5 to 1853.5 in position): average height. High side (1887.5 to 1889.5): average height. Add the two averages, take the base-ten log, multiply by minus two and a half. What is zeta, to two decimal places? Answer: -1.39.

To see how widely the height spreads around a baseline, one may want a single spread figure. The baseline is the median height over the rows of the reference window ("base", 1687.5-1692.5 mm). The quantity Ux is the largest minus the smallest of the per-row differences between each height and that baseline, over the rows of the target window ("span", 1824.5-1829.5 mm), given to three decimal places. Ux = 0.108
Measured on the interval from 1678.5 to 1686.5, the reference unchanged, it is 0.069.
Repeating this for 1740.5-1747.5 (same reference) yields 0.116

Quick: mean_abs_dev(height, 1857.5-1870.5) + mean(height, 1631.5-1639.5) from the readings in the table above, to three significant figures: 1.09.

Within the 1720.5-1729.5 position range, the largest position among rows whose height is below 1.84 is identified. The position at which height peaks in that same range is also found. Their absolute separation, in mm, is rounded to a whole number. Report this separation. 0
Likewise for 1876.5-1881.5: 4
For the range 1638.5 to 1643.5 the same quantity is 0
